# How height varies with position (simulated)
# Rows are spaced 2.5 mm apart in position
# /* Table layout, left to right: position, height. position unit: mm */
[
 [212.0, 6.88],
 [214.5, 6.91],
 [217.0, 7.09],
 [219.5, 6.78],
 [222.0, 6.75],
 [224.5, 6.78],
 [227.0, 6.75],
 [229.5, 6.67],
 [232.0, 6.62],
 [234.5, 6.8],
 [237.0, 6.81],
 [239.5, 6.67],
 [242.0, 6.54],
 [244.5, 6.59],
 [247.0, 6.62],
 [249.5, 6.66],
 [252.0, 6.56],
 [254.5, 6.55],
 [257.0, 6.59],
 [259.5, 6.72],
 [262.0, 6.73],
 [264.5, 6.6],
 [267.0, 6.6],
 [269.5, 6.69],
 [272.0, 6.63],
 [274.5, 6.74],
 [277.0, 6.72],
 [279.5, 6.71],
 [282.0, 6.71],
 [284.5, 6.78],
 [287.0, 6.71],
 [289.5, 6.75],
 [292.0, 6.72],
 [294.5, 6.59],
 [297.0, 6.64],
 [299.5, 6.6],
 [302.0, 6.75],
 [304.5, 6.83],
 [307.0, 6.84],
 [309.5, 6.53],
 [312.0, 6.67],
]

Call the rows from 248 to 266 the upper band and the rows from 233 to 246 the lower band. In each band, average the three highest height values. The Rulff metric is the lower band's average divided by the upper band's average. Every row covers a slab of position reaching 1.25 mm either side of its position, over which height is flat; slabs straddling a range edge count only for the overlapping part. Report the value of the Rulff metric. 1.01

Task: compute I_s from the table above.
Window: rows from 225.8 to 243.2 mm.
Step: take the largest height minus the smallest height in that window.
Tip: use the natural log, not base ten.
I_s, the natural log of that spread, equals -1.31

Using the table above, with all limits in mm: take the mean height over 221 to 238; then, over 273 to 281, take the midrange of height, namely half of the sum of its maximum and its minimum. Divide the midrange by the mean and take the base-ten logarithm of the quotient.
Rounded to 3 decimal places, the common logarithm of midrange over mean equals -0.001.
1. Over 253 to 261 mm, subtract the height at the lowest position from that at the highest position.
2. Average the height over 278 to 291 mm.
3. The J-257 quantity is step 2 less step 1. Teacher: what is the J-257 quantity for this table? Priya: 6.56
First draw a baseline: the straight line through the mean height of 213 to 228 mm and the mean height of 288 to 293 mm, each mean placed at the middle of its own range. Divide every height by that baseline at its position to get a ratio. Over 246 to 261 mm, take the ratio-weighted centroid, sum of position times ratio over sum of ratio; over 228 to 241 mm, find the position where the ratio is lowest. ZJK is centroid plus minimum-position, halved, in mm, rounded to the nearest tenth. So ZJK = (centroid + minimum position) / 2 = 242.6 mm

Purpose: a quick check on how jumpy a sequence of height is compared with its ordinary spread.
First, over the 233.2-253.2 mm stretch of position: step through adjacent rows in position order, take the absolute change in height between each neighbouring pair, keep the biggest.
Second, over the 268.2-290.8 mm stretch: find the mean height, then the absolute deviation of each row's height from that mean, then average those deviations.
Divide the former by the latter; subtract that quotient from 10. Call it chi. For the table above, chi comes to 5.1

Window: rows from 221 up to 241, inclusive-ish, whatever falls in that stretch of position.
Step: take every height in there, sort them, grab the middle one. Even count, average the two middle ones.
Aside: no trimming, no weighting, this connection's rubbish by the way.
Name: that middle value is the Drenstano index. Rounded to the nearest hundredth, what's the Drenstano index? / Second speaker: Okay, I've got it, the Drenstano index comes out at 6.75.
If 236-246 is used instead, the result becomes 6.63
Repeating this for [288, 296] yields 6.72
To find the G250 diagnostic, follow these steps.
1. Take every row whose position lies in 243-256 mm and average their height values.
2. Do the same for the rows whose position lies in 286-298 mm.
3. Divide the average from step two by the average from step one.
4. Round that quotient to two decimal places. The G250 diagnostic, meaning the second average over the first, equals 1.01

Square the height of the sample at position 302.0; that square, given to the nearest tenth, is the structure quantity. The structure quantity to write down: 45.6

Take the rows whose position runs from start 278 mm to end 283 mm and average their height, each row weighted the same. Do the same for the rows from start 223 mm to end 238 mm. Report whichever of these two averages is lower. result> 6.71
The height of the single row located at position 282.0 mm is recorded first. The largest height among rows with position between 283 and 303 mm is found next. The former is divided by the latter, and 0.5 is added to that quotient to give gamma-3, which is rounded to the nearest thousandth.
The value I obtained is 1.490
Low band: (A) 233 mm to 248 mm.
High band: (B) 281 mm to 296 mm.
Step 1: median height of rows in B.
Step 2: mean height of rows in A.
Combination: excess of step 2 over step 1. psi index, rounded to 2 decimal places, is -0.04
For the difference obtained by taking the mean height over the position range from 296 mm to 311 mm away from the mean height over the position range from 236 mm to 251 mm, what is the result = -0.05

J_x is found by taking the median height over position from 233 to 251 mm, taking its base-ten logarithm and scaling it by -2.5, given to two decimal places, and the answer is -2.06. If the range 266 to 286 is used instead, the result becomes -2.07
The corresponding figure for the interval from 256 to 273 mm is -2.05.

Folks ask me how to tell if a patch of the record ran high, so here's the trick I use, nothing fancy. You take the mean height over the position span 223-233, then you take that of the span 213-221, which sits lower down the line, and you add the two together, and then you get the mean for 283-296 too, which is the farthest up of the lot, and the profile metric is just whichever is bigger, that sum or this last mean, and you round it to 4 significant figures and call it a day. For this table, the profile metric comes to 13.63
